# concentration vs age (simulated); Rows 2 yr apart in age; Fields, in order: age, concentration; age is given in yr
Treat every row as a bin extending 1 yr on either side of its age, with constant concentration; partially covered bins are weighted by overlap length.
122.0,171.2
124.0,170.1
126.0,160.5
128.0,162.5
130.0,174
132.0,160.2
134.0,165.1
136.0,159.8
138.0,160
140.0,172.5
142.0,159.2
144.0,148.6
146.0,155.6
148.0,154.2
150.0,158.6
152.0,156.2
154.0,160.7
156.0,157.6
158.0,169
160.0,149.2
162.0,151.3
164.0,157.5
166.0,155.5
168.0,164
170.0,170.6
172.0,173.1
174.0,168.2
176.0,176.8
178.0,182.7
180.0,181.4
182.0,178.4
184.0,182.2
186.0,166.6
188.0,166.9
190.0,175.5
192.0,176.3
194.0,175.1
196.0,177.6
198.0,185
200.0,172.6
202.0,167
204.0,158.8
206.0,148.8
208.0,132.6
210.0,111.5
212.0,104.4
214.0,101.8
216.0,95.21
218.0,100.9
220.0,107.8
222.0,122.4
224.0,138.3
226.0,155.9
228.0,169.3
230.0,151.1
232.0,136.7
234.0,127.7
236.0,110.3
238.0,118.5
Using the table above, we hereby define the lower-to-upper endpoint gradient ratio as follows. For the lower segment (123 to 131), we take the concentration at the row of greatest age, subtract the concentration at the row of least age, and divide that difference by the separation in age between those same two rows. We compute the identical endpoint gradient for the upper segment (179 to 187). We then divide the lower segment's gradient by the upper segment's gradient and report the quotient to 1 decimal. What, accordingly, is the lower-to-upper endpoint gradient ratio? -0.3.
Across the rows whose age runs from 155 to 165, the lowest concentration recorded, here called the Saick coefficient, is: 149.2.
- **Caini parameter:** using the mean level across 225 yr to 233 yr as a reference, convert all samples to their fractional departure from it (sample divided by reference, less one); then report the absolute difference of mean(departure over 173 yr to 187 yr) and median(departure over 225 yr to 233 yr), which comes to 0.15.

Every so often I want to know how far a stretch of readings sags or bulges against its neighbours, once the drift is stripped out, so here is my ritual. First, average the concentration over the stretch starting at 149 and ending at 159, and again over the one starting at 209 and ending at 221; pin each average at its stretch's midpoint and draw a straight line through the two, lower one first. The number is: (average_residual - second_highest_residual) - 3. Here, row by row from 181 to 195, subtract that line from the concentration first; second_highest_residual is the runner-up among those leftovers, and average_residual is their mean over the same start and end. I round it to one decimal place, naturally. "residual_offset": -8.6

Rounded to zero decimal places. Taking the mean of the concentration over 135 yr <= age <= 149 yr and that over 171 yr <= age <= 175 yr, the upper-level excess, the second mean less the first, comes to 12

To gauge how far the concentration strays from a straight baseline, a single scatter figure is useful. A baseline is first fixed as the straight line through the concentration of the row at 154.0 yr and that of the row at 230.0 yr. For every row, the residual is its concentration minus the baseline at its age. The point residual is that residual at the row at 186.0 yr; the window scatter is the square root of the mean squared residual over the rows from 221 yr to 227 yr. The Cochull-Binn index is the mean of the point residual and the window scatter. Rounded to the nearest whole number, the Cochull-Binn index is 14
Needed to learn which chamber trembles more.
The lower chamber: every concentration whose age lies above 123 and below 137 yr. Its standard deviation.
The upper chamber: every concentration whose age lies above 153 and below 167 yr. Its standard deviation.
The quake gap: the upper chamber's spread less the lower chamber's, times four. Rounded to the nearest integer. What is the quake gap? 4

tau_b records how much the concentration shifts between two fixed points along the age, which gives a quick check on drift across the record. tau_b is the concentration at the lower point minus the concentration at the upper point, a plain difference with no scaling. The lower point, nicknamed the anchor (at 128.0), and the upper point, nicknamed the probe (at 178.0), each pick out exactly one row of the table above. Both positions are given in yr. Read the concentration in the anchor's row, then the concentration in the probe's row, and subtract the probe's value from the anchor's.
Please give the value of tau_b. -20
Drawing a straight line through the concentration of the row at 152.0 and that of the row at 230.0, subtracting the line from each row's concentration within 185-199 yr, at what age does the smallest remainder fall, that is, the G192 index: 186.0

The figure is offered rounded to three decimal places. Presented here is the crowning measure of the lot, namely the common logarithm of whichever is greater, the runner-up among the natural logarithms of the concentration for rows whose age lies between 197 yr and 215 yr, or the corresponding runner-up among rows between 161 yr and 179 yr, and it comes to 0.714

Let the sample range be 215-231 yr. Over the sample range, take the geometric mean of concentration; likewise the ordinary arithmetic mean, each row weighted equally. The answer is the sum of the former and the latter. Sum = 258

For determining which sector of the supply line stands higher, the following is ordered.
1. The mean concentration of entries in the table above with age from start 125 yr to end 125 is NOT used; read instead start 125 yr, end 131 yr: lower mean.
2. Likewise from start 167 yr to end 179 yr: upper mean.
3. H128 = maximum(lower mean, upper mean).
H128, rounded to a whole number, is 173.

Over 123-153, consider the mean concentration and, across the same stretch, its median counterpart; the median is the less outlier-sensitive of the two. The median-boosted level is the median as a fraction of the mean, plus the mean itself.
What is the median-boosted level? 162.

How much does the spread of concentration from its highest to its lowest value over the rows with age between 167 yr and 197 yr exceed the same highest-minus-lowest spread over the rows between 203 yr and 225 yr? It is -45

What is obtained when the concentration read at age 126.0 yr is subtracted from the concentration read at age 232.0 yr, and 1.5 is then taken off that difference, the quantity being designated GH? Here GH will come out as -25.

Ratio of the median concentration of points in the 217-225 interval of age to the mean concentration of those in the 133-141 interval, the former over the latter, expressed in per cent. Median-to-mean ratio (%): 70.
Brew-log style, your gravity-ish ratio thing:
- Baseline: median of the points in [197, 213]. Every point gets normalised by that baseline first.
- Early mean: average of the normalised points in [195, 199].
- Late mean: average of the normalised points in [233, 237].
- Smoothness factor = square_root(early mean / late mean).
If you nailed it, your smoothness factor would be 1.23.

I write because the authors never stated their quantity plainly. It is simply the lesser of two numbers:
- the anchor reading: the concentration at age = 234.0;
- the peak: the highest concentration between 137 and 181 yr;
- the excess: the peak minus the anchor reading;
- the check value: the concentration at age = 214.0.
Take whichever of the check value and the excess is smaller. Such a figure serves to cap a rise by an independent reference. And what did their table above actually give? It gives 55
